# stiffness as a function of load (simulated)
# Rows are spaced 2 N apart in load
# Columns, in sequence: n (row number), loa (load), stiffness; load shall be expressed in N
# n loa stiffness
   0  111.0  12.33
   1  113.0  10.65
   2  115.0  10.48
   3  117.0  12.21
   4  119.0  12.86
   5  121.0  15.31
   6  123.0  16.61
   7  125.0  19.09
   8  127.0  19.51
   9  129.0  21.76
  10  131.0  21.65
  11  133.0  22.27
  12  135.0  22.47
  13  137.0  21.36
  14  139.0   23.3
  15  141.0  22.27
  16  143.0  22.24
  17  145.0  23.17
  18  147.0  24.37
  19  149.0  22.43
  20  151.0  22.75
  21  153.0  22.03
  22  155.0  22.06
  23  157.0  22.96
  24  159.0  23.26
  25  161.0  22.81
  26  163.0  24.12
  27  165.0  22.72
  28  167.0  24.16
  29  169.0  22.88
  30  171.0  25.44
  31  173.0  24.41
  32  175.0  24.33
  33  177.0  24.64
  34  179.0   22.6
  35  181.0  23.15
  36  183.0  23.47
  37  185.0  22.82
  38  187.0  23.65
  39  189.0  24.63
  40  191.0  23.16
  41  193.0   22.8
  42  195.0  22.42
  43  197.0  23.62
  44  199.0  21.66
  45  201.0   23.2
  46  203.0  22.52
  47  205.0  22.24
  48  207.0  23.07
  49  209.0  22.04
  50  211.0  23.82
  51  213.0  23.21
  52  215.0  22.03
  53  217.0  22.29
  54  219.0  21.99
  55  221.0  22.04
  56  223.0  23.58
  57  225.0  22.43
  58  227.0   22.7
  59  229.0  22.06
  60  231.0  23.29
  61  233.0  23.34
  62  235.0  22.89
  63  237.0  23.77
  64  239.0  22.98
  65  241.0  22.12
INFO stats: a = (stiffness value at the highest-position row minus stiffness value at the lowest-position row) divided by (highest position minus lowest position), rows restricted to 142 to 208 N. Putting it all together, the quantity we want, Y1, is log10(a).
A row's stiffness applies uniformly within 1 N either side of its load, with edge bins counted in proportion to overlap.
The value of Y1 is -1.89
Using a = 0.013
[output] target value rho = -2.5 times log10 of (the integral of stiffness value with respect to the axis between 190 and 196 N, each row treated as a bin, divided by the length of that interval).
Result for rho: -3.39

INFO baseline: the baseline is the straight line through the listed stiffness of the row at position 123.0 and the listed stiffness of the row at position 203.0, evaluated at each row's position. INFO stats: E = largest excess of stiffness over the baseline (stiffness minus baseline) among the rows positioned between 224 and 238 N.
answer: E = -1.3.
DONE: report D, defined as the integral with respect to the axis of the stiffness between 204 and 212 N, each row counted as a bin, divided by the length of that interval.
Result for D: 22.8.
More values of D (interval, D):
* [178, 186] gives 23.0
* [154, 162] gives 22.8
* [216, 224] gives 22.5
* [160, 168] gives 23.5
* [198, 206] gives 22.4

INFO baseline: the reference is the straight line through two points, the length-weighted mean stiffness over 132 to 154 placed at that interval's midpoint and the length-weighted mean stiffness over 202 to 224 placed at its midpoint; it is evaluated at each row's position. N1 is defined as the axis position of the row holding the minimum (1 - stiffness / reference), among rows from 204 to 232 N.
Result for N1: 211.0 N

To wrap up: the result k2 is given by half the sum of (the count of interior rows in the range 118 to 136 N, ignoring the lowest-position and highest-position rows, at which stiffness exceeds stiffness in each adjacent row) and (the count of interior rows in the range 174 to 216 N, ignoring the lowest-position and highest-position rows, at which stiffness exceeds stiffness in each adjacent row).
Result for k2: 4.0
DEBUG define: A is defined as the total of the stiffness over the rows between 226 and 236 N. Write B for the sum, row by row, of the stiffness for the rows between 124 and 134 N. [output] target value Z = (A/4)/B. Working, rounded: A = 114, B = 104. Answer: 0.27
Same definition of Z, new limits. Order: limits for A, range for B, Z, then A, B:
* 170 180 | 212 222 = 0.27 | 121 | 112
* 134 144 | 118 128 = 0.33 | 112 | 83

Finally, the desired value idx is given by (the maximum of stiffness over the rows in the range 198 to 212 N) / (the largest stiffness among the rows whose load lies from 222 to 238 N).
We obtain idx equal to 1.00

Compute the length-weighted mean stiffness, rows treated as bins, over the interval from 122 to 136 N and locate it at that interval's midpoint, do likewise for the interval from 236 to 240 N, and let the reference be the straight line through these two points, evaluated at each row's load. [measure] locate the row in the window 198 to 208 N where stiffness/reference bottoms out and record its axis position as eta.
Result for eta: 199.0 N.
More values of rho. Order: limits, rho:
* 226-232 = -3.39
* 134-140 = -3.37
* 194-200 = -3.38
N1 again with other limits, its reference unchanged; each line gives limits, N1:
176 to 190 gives 177.0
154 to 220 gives 171.0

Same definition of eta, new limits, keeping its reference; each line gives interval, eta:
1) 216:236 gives 229.0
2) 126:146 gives 127.0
